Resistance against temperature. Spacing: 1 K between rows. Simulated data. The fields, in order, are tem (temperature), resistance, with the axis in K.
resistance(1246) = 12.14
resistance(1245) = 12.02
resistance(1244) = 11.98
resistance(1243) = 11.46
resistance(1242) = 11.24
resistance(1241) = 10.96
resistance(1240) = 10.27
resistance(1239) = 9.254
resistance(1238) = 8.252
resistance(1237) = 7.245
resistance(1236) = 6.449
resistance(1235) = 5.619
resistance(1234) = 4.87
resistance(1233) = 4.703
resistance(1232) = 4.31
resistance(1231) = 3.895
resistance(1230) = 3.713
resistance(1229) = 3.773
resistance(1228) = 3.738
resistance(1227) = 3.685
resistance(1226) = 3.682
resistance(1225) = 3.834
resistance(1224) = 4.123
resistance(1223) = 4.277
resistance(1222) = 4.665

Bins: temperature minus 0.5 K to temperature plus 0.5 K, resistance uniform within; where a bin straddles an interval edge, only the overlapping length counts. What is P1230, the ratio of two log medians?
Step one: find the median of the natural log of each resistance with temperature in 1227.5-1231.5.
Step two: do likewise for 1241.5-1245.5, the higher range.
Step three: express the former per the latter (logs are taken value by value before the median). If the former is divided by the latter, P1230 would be 0.54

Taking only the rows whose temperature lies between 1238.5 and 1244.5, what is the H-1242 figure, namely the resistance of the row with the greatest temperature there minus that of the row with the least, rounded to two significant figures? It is 2.7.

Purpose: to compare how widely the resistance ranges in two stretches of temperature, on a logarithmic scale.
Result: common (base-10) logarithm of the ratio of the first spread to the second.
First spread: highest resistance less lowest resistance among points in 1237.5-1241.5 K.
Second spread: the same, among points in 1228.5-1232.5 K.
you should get 0.7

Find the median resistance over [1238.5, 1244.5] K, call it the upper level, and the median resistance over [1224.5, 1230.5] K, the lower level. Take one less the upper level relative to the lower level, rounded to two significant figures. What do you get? -2.0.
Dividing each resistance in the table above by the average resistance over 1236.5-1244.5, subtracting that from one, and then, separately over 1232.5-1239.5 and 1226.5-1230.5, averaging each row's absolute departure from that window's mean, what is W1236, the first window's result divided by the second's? 49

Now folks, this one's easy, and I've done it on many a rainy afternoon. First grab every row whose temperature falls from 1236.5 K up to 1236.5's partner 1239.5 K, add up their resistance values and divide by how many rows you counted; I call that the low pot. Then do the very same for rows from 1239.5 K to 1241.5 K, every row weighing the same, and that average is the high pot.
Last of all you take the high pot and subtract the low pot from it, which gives 2.4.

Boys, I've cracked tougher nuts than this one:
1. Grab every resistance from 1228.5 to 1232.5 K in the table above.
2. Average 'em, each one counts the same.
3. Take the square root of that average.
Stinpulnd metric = 1.98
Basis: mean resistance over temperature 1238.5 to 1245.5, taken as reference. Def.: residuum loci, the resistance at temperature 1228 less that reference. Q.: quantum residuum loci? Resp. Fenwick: -7.29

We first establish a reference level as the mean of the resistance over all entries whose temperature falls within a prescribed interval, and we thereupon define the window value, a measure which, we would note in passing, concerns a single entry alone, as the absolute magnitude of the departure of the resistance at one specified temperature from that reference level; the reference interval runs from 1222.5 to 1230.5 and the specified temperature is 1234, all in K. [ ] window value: 1.0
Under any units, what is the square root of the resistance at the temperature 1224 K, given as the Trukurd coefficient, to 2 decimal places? 2.03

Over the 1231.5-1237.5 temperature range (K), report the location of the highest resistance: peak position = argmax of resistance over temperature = 1237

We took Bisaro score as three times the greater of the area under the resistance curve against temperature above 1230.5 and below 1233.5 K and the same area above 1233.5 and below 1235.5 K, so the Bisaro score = 39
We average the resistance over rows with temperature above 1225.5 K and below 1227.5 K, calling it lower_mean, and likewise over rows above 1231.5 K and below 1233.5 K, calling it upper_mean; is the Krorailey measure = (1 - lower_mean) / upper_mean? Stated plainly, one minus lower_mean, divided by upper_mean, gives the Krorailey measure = -0.60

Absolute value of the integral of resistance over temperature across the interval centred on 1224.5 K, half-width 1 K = 8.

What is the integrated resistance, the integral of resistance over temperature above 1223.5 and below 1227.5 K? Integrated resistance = 15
